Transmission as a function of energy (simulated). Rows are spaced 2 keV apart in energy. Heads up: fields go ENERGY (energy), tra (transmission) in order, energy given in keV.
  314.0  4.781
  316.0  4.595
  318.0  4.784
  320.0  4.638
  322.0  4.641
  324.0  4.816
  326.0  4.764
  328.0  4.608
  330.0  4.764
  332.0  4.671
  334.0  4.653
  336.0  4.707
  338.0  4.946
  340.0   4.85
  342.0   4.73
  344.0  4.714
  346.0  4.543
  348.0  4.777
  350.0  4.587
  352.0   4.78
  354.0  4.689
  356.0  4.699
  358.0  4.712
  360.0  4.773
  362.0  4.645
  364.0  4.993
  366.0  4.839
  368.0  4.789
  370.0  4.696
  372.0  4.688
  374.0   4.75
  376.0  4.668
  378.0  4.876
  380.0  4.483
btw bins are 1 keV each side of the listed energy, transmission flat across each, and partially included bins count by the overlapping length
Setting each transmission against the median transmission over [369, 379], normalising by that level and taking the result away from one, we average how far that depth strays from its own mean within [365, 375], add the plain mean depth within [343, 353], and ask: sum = 0.014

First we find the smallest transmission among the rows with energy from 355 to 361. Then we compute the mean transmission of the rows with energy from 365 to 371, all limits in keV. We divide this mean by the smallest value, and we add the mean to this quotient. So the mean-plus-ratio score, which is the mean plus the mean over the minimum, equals 5.79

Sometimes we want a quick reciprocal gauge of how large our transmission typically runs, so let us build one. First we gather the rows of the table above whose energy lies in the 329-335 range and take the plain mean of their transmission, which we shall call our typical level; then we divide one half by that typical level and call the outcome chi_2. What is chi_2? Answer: 0.1065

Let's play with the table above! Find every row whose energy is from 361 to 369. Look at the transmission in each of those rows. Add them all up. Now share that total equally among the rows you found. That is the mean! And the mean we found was 4.82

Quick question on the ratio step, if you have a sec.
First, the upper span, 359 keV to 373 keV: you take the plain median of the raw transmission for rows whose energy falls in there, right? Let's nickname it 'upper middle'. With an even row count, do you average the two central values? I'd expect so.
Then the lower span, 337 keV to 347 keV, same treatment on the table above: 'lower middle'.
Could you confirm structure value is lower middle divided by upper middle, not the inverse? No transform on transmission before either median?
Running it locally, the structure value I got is 0.99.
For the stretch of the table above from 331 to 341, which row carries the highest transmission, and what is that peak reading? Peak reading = 4.946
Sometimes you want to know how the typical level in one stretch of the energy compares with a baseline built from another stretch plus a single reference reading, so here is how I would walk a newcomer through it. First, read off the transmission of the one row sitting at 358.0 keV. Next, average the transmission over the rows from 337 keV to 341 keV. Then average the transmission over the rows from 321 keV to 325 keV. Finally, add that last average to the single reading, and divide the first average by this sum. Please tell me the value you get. 0.519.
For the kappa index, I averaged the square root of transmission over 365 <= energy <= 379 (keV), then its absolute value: 2.18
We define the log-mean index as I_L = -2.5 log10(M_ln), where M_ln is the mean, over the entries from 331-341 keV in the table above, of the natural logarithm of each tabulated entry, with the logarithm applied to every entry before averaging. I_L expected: -0.484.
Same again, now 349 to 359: -0.473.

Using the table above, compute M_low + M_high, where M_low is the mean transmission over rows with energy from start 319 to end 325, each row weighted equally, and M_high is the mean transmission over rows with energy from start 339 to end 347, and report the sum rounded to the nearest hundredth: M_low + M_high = 9.41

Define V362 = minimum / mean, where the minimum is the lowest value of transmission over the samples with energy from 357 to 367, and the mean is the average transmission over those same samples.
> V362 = 0.969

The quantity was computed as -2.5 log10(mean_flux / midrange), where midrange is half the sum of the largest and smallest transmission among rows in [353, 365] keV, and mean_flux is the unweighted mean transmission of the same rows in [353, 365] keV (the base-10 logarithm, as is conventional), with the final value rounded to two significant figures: 0.015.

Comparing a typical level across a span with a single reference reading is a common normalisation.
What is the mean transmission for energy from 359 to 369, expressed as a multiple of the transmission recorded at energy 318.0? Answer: 1.005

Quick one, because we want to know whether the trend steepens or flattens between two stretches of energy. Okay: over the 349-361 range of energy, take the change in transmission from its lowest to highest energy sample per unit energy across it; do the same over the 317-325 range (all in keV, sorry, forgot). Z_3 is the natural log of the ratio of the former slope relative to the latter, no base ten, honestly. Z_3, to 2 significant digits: 1.2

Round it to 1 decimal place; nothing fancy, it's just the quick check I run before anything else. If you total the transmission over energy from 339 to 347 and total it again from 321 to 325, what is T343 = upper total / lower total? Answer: 2.0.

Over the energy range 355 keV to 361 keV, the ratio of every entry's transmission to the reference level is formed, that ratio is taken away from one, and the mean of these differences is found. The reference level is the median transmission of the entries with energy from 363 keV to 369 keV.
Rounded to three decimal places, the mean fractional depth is 0.023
